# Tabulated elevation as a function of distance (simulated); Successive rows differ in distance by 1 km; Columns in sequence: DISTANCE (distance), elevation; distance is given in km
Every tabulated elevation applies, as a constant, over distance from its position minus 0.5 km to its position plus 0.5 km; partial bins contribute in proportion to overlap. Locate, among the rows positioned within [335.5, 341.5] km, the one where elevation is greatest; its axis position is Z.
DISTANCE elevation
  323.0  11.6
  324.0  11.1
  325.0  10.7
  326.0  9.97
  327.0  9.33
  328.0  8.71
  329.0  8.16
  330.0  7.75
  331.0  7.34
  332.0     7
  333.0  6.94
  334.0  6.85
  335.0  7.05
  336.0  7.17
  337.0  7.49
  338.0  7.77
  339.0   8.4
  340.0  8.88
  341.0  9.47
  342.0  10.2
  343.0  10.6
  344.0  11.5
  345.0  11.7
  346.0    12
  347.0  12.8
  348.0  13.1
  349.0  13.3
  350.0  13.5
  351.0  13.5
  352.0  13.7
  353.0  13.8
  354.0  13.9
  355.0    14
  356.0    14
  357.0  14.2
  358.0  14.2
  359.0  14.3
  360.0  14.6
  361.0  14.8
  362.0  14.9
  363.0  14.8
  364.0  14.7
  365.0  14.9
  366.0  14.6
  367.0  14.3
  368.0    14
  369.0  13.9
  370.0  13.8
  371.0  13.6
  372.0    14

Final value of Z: 341.0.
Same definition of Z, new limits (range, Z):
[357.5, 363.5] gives 362.0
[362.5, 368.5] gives 365.0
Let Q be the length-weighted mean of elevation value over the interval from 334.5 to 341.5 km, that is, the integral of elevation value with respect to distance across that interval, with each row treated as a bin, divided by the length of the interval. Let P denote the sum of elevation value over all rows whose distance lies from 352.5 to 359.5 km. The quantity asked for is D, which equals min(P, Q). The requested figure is 8.0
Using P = 98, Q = 8.0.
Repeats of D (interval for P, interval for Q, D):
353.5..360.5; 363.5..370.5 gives 14.3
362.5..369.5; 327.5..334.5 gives 7.5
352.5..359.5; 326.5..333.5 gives 7.9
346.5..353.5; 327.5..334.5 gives 7.5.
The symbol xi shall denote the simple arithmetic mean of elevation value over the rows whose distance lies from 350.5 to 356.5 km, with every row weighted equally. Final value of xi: 13.8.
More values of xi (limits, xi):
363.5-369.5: 14.4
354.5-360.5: 14.2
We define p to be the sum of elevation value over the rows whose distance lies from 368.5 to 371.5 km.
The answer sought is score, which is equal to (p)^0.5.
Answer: 6.4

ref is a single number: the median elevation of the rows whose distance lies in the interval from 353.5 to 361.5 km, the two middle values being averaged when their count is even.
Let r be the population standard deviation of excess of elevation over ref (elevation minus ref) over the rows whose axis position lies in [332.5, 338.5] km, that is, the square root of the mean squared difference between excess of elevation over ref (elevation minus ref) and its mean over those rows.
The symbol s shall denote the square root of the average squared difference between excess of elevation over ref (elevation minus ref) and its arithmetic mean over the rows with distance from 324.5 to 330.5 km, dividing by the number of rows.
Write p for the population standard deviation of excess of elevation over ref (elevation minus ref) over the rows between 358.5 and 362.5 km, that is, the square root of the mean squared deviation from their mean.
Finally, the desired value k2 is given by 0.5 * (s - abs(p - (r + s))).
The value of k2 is -0.05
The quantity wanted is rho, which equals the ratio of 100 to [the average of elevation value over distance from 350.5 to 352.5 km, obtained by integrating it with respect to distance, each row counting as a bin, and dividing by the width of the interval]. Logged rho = 7.4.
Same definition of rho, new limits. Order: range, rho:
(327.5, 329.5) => 11.9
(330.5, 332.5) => 13.9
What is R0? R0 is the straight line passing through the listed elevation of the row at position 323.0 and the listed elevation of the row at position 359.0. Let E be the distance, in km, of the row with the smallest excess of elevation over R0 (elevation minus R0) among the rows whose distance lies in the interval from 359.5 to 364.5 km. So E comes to 364.0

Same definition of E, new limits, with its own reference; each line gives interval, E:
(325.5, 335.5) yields 334.0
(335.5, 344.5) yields 336.0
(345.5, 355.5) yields 346.0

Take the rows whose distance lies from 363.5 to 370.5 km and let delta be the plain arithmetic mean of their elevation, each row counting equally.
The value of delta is 14.3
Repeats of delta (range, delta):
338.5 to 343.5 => 9.5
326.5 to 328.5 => 9.0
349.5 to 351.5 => 13.5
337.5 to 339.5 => 8.1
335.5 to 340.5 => 7.9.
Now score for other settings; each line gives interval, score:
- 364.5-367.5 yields 6.6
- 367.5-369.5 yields 5.3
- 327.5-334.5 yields 7.3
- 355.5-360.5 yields 8.4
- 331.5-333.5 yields 3.7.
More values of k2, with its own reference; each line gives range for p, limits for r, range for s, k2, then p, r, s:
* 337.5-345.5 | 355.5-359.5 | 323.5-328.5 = 0.26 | 1.34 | 0.11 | 0.9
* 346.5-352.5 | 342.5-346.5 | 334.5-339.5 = -0.11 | 0.30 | 0.52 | 0.5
